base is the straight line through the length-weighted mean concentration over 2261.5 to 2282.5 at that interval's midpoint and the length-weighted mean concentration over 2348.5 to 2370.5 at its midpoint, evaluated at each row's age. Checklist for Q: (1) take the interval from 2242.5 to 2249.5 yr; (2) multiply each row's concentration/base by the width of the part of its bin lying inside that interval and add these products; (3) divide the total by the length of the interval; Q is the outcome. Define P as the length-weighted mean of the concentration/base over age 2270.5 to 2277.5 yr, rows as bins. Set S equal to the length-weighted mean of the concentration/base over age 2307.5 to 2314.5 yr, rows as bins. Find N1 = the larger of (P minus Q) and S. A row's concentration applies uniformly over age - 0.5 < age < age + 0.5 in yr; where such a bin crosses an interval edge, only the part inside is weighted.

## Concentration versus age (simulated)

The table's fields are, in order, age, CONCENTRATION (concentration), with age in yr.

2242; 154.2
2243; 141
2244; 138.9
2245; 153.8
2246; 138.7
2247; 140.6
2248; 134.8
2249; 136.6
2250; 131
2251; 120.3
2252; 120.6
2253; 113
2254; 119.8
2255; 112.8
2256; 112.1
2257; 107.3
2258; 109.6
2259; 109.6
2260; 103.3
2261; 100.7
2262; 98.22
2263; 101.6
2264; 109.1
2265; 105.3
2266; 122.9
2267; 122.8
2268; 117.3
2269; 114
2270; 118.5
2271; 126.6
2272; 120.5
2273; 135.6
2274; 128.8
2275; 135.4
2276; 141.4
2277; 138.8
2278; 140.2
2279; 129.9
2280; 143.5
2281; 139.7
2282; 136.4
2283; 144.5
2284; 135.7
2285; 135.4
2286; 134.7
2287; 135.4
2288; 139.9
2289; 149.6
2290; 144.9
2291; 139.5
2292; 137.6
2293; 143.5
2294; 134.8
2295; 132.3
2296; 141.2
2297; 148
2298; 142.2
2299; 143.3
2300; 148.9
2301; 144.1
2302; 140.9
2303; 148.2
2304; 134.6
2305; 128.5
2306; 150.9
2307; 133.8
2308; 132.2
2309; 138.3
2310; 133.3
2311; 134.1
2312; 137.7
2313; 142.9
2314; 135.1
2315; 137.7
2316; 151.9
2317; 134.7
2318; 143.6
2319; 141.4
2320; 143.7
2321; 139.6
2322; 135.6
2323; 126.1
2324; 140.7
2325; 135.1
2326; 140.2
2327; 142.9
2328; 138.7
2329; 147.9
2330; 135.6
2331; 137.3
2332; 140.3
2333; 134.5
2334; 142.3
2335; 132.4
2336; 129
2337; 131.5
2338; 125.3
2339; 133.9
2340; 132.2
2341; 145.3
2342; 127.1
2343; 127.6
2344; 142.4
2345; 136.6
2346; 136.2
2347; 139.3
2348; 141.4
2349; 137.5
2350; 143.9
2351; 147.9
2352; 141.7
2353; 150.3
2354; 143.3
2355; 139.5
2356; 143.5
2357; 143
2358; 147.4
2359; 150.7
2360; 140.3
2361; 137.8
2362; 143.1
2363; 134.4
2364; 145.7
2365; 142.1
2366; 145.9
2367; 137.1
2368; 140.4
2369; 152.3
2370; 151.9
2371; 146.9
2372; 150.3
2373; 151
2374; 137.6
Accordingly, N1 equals 1.02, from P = 1.06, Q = 1.18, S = 1.022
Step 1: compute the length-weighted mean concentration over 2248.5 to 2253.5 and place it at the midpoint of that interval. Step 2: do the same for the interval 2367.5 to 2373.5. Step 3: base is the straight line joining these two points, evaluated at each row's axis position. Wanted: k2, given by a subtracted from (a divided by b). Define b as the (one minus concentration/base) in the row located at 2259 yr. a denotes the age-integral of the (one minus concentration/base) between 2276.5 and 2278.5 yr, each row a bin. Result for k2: -1.0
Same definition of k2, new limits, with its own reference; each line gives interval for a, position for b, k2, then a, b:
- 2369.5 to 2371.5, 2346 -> -0.1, -0.01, 0.05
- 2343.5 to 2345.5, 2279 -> 51.1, 0.06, 0.00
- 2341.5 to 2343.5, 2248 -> -2.7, 0.22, -0.09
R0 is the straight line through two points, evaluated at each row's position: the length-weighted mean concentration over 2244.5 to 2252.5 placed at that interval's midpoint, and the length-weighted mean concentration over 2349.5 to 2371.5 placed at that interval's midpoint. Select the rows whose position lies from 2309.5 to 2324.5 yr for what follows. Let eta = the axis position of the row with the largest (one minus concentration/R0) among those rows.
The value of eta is 2323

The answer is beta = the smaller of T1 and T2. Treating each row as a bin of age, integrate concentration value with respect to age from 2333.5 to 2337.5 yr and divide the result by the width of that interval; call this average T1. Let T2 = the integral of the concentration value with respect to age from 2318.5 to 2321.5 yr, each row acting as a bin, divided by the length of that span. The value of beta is 134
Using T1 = 134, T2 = 142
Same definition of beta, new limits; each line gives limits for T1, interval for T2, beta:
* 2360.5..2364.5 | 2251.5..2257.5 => 114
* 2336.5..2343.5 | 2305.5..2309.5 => 132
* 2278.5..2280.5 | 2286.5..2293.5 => 137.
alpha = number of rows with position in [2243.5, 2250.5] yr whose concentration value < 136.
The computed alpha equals 2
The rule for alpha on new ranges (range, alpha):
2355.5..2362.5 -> 0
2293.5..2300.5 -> 2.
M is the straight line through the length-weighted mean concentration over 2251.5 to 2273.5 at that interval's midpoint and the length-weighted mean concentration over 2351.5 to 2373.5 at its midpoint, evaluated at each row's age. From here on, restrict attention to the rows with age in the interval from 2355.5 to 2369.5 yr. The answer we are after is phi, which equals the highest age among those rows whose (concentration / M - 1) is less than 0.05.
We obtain 2369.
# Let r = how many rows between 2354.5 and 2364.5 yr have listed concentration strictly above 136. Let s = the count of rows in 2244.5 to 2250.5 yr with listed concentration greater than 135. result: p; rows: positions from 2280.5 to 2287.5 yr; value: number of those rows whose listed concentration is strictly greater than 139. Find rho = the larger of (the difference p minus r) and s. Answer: 4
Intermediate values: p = 2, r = 9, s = 4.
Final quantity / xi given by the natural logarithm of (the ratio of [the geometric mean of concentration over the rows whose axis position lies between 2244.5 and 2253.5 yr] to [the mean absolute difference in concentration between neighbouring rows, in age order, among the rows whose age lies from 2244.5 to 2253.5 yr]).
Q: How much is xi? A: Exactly 3.1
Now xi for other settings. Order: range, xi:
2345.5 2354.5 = 3.3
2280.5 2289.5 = 3.4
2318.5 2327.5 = 3.1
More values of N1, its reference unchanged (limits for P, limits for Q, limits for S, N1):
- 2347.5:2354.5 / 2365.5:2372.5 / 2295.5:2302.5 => 1.10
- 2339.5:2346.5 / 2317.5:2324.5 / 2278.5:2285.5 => 1.08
